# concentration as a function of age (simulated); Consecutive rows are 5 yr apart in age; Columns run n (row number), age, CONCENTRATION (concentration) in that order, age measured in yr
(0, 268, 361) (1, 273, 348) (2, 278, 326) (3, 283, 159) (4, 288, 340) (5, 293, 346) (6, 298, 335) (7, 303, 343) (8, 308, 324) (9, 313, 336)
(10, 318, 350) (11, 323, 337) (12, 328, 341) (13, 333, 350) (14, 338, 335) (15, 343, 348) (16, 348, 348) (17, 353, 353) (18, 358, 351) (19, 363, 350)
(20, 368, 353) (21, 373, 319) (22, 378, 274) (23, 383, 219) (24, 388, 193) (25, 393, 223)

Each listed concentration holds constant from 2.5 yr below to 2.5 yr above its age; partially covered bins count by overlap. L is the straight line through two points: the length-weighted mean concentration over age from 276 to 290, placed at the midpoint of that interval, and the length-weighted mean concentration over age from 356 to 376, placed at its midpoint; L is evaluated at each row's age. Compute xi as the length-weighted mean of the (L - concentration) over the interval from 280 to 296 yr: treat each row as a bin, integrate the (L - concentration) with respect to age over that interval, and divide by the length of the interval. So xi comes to -10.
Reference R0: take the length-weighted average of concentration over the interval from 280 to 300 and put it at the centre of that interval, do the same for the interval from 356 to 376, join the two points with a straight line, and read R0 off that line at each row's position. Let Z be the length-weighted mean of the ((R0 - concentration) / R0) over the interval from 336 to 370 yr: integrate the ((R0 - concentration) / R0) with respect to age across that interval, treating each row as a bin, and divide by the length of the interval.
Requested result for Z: -0.05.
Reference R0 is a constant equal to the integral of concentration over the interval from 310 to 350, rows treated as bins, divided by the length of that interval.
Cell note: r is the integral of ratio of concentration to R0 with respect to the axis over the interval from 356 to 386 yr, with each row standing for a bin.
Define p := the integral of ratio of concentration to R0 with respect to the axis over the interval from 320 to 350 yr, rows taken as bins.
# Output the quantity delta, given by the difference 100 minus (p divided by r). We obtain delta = 98.89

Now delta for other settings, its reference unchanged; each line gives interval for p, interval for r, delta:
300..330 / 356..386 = 98.90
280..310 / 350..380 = 99.08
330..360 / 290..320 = 98.97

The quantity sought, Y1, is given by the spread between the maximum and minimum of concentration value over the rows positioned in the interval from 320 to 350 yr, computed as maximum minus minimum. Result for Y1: 15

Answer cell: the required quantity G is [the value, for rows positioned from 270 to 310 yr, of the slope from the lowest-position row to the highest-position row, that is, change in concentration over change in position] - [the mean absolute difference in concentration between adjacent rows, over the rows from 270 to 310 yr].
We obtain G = -60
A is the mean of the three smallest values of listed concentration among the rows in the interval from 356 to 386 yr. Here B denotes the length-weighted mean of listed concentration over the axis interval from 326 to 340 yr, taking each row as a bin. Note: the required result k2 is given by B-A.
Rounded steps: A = 271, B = 342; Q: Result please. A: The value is 72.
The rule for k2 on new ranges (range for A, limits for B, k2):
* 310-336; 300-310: -4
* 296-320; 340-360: 18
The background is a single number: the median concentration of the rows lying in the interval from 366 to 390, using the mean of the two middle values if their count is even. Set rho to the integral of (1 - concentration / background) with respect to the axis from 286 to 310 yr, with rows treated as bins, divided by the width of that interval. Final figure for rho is -0.23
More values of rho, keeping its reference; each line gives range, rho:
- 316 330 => -0.25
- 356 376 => -0.25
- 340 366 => -0.28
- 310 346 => -0.25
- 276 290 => 0.01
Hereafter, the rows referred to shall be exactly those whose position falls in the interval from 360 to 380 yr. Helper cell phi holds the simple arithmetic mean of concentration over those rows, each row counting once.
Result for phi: 324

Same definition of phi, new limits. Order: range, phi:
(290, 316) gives 337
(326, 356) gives 346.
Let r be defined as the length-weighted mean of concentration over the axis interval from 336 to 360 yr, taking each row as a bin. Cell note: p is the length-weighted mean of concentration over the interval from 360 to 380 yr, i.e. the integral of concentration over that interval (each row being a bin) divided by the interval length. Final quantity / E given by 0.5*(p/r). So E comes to 0.469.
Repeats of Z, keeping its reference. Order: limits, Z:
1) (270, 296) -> -0.05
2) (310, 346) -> -0.08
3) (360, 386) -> 0.12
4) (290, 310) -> -0.12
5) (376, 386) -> 0.31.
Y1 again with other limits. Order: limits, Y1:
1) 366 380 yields 79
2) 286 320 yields 26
